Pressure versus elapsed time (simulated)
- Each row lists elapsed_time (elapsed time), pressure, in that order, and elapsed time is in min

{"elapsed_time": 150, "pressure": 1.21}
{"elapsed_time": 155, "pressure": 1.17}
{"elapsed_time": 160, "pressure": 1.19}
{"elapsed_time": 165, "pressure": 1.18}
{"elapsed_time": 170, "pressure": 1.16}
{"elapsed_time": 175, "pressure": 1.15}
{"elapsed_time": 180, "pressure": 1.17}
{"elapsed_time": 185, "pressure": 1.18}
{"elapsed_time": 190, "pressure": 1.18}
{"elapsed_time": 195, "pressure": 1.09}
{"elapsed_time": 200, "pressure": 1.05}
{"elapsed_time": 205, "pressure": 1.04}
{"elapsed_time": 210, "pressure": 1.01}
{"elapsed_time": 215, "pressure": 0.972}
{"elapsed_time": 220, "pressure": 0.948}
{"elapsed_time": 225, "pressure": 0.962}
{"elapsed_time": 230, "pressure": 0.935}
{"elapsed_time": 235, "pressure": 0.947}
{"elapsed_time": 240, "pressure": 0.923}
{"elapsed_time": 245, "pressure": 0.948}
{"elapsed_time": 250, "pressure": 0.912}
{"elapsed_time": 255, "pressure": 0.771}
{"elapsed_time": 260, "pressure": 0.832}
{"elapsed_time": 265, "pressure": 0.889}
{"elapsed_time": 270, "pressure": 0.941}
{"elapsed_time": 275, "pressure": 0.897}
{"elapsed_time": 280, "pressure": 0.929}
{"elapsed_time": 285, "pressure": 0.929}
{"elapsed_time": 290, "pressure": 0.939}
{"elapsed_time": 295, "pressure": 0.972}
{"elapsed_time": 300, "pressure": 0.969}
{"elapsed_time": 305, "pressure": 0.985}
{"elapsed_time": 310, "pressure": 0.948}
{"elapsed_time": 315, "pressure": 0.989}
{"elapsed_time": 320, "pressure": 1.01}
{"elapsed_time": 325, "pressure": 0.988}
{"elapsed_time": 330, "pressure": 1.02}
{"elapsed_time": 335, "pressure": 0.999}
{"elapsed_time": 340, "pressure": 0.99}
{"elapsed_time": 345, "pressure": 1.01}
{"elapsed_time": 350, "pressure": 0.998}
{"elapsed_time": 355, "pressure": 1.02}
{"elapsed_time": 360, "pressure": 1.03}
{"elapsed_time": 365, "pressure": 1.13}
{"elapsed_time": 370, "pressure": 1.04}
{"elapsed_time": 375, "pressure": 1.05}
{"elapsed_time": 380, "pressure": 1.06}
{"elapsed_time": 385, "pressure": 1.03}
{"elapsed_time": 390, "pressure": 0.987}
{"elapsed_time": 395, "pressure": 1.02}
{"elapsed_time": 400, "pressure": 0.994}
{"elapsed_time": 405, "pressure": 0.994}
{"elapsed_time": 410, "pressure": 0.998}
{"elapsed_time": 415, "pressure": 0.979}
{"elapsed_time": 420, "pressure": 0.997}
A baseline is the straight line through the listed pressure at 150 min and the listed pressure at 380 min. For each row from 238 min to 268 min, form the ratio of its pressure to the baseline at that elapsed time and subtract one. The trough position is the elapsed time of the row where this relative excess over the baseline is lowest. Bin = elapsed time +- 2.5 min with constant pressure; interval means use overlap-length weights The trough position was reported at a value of 255 min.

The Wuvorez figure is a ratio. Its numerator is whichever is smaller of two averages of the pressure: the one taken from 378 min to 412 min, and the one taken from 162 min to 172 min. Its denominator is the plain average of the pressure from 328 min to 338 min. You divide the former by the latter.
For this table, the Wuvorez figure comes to 1.00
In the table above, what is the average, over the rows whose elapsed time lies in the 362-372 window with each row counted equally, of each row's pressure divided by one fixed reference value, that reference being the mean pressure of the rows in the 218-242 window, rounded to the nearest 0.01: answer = 1.15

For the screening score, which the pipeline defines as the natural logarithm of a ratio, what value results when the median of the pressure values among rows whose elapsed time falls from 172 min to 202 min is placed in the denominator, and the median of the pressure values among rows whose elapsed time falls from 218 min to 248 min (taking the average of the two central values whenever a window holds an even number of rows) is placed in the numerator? -0.20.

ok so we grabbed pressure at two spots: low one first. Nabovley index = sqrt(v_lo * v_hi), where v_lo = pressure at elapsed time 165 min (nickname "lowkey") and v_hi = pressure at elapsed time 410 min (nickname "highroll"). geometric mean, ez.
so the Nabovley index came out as 1.09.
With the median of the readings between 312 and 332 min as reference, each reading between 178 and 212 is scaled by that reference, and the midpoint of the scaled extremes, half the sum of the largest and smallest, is 1.10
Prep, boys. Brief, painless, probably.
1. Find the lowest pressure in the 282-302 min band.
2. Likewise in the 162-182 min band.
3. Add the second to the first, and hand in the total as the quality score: 2.08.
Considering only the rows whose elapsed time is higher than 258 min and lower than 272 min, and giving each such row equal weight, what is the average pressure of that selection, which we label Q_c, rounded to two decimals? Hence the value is 0.89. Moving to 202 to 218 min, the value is 1.01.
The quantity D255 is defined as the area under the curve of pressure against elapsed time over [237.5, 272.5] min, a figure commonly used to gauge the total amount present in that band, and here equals 31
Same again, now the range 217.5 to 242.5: 24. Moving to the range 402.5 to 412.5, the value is 10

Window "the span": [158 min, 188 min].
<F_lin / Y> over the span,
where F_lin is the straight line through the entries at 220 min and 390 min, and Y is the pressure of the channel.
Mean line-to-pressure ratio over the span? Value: 0.80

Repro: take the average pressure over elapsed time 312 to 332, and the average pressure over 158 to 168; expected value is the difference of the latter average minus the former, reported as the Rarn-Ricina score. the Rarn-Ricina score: 0.18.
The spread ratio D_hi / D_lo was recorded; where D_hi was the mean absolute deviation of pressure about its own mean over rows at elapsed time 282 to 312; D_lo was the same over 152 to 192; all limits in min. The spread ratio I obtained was 1.8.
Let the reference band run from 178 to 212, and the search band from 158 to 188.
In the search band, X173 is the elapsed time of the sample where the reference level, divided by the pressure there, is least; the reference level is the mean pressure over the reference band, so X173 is 160 min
